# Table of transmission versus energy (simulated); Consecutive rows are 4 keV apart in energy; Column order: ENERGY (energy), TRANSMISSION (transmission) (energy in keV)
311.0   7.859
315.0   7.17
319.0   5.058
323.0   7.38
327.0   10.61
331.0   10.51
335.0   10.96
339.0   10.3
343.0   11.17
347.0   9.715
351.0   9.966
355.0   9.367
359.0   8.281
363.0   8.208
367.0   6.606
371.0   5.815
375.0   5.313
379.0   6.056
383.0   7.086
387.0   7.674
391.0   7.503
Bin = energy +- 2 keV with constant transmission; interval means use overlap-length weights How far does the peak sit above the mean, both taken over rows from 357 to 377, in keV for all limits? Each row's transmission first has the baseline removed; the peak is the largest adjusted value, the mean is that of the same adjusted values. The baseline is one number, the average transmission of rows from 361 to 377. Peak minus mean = 1.4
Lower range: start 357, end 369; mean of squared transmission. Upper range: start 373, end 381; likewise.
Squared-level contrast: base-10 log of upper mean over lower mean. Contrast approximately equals -0.27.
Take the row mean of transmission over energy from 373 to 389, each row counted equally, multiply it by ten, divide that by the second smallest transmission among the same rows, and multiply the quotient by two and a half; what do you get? 27.0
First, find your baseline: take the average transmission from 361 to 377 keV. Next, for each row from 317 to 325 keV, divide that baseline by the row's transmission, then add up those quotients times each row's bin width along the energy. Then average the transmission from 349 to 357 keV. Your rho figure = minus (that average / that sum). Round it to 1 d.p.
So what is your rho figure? -1.1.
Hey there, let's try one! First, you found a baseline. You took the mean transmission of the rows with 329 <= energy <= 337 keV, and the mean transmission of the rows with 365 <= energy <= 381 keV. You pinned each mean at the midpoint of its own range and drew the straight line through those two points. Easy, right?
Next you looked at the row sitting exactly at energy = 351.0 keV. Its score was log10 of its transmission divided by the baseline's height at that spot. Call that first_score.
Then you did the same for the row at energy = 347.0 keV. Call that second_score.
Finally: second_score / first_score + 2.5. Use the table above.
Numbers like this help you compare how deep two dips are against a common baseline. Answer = 3.0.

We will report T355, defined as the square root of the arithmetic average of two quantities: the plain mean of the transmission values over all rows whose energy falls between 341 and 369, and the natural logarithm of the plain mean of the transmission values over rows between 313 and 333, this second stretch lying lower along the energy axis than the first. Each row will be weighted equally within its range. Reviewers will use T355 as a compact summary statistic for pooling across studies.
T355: 2.36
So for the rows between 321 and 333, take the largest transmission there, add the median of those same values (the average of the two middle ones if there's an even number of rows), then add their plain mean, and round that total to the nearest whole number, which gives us 31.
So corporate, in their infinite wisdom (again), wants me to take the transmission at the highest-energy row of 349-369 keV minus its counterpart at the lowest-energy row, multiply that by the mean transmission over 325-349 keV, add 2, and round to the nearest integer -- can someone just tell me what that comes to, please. -33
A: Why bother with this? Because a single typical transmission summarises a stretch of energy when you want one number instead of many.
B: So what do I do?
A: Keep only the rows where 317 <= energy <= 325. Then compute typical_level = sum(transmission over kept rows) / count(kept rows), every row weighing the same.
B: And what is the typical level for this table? 6.2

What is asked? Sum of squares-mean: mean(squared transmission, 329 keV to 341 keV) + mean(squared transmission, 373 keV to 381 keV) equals 145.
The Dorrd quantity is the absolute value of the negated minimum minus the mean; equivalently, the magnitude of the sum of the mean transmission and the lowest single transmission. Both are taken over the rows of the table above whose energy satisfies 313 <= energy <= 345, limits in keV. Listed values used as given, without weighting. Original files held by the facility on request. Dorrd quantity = 14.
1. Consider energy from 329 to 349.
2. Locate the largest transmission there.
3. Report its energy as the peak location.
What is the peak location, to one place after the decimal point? 343.0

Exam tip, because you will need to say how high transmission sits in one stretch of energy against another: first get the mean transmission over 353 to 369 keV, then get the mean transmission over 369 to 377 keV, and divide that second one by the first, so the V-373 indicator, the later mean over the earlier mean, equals 0.69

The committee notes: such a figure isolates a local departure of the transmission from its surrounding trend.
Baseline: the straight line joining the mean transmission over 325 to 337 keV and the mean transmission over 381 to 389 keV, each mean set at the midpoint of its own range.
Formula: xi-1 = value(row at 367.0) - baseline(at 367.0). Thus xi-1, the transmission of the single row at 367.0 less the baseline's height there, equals -1.9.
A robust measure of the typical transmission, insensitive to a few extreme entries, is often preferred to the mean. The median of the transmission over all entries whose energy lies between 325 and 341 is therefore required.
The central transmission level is 10.6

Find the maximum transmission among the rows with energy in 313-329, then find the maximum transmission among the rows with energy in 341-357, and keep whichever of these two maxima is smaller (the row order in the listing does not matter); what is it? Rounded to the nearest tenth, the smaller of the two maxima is 10.6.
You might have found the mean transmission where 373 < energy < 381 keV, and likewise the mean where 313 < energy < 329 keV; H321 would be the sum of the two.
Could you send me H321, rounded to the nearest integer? 13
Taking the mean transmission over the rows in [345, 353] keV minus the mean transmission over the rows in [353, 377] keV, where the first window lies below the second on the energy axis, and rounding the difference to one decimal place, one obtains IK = 2.6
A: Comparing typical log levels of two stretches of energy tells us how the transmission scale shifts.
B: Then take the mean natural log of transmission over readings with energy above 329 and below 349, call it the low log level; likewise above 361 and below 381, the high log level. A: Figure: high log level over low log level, 0.784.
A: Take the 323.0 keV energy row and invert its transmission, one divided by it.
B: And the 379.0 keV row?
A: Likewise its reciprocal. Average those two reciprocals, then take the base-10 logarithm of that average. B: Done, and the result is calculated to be -0.82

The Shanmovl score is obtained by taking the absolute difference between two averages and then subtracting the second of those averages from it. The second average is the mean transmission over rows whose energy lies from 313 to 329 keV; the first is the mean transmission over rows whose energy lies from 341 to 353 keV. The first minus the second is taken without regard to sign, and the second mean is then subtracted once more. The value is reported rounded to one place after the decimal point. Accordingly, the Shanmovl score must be -4.8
